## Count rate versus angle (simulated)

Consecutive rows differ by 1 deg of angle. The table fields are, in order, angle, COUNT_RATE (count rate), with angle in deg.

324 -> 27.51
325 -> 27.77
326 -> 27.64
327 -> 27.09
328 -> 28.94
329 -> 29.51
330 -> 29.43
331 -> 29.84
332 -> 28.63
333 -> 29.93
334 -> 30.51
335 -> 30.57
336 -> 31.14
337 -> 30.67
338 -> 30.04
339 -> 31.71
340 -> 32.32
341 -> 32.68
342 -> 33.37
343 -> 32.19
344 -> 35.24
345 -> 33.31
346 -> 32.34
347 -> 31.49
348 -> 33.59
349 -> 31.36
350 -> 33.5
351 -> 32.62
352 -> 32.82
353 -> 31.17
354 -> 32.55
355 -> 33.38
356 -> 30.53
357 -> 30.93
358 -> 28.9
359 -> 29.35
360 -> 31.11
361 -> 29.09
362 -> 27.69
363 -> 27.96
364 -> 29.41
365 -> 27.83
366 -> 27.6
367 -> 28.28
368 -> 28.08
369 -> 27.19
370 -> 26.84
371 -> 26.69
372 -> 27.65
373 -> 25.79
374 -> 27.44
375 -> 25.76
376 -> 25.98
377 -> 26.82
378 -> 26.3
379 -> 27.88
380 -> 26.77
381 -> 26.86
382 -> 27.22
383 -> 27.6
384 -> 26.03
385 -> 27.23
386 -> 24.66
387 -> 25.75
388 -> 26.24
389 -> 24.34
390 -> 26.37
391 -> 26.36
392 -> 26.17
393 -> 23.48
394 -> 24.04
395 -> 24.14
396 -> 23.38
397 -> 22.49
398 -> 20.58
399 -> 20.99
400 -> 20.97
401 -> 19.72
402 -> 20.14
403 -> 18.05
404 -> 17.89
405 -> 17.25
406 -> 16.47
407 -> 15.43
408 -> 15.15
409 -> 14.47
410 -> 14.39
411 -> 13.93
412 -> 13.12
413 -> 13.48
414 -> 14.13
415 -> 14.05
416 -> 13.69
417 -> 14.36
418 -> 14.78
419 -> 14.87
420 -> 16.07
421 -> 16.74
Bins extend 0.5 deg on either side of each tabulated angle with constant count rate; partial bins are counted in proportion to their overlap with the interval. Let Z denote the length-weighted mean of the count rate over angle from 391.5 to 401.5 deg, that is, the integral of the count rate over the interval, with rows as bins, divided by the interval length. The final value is 23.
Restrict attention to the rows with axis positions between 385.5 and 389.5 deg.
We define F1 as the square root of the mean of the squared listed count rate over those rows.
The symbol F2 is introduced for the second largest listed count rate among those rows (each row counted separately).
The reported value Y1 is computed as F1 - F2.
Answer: -0.5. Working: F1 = 25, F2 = 25.75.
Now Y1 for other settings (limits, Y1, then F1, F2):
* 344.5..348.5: -0.6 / 33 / 33.31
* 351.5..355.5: -0.3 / 32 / 32.82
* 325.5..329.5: -0.6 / 28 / 28.94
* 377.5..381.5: 0.1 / 27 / 26.86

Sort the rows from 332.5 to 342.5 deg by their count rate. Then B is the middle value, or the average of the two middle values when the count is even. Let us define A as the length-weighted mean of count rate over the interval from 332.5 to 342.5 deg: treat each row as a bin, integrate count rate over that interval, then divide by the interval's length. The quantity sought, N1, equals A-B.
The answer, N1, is 0.4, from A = 31.3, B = 31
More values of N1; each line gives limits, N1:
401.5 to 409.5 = 0.0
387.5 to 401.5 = -0.2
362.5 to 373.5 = -0.1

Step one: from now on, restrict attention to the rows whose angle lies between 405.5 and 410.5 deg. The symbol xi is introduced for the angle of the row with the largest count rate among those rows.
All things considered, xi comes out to 406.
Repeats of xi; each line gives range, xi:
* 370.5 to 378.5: 372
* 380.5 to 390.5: 383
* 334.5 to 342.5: 342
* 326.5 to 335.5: 335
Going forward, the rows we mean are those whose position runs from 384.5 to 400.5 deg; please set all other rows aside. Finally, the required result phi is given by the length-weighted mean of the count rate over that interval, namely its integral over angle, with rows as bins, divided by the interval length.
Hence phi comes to 24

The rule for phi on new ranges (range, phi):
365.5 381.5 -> 27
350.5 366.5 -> 30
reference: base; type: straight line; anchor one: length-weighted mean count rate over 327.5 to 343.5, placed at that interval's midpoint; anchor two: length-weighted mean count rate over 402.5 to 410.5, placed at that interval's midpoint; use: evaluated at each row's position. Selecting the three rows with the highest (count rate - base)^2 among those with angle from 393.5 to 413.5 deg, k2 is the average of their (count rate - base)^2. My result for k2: 29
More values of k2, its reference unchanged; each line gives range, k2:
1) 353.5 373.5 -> 35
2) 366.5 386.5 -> 42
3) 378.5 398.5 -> 49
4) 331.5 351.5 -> 34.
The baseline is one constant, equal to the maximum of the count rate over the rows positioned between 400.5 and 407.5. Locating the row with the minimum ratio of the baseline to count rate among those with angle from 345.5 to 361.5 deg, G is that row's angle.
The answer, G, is 348 deg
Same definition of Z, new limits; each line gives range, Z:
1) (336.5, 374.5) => 30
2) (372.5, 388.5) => 27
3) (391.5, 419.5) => 18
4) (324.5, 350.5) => 31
